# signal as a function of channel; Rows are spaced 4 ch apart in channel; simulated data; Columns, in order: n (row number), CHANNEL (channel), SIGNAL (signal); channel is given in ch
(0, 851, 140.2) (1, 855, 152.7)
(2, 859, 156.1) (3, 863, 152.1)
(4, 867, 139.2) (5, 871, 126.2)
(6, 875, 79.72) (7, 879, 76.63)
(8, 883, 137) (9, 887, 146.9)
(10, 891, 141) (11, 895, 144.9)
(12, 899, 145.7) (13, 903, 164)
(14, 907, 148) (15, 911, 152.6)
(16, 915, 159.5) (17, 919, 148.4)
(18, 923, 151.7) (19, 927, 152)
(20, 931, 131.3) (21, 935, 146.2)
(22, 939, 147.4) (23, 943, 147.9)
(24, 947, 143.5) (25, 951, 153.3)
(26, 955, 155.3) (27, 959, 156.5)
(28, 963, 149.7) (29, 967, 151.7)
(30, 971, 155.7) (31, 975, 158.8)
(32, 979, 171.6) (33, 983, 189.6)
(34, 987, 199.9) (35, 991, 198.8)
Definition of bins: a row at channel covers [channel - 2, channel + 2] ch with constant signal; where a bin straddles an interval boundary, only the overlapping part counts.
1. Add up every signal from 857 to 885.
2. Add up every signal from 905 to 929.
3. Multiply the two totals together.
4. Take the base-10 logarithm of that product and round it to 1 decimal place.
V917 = 5.9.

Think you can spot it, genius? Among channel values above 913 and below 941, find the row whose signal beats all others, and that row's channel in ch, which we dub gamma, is 915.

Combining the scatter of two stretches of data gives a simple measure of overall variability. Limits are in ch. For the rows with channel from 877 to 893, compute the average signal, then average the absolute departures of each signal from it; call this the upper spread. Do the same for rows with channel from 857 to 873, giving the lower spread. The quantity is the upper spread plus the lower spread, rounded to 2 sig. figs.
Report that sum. 35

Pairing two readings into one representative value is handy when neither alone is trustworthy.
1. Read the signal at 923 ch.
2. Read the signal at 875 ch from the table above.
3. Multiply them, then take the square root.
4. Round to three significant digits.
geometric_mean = 110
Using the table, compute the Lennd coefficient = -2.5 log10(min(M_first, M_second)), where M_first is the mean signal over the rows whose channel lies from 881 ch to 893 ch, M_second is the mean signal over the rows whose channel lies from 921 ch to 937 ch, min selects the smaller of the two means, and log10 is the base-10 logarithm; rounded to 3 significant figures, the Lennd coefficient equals -5.38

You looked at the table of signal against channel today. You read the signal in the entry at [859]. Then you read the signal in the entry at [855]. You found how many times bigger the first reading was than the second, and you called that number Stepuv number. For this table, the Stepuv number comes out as 1.02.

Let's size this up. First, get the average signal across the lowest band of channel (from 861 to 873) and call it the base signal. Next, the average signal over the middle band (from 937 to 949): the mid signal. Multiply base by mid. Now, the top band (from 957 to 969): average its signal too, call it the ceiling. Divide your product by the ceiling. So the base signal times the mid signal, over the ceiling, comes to 133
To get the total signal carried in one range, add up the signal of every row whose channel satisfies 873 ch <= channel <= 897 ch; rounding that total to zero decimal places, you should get 726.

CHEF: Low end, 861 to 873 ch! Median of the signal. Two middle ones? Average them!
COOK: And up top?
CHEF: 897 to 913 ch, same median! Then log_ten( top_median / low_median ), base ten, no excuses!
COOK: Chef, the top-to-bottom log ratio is 0.033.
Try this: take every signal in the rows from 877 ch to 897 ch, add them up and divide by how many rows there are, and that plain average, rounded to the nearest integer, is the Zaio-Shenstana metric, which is 129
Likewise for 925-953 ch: 146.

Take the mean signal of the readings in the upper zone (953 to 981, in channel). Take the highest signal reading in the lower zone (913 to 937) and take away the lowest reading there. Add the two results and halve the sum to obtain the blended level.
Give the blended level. 93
